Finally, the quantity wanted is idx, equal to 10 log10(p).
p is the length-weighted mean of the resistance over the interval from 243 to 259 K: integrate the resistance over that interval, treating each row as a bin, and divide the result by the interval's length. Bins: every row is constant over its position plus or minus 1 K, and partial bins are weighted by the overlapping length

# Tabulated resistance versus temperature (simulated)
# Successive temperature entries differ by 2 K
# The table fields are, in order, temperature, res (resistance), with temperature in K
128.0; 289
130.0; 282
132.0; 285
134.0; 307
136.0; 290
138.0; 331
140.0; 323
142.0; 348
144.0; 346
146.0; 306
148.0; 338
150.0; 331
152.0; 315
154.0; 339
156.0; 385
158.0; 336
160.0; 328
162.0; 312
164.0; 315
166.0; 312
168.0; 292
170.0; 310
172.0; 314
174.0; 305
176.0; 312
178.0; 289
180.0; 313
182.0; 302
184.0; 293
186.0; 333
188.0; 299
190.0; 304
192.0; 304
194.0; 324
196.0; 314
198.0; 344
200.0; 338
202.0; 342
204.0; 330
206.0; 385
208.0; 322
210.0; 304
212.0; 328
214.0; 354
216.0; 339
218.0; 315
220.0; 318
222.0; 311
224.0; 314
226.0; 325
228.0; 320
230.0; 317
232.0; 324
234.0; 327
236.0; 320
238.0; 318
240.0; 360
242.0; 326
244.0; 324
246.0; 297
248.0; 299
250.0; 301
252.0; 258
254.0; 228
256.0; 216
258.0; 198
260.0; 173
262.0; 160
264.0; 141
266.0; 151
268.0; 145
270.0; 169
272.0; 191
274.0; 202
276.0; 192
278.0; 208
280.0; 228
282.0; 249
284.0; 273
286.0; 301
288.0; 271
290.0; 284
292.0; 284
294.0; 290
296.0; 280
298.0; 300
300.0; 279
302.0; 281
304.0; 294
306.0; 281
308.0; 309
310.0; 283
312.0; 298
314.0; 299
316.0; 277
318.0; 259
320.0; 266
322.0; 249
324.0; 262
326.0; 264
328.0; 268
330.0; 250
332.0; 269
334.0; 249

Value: 24.2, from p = 265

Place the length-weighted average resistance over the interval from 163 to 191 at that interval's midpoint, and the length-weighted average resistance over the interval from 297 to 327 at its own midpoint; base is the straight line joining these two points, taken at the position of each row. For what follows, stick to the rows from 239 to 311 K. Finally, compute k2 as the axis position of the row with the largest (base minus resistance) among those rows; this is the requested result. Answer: 264.0 K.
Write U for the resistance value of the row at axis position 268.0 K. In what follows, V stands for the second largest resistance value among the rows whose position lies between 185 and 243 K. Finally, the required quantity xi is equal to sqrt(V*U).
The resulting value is 228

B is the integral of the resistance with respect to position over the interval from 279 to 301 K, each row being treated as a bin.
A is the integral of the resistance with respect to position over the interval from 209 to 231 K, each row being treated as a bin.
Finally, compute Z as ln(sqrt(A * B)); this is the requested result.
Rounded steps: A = 7090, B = 6078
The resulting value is 8.79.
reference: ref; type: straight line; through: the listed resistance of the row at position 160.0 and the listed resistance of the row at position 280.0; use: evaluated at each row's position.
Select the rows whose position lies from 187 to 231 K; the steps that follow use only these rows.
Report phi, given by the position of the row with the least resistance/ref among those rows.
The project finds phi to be 188.0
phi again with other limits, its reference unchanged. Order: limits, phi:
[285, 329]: 288.0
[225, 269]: 264.0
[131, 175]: 132.0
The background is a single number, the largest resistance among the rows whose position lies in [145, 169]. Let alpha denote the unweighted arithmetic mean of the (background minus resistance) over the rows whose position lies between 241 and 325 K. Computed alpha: 133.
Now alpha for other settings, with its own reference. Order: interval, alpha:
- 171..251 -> 65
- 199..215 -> 47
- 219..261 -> 91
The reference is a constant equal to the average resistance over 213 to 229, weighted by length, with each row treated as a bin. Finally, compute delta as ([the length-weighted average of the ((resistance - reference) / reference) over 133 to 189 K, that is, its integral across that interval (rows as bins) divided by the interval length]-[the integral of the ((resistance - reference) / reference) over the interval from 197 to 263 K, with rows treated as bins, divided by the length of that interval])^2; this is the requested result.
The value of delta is 0.002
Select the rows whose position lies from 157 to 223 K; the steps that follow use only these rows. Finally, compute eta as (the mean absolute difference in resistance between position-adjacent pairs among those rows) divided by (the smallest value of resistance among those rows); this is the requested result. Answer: 0.060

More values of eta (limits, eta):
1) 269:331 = 0.089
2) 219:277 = 0.101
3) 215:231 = 0.026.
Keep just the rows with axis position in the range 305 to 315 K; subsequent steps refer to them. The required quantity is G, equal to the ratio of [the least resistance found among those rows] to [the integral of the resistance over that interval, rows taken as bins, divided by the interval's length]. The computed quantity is 0.956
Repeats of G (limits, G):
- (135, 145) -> 0.885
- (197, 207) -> 0.949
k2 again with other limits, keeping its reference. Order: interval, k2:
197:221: 210.0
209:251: 210.0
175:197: 178.0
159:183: 178.0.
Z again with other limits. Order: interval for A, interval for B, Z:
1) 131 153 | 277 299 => 8.77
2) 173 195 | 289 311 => 8.79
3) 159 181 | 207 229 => 8.85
